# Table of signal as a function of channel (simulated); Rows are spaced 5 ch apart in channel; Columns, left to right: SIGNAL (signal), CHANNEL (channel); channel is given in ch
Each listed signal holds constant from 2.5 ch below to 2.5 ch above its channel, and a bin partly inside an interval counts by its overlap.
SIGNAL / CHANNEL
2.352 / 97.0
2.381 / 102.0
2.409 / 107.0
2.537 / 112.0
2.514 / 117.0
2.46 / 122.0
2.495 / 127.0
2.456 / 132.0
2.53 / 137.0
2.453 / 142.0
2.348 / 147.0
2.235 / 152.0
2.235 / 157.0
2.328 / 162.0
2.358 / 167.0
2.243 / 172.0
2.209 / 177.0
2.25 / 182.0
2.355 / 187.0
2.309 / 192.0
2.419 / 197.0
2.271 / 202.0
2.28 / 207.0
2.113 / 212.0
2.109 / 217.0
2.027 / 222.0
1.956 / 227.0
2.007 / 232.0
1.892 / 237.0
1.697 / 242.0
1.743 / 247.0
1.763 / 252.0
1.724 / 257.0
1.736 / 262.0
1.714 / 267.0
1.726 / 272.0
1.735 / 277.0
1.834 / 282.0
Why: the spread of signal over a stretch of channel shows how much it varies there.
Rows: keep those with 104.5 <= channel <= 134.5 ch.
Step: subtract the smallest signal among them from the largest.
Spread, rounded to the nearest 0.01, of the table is 0.13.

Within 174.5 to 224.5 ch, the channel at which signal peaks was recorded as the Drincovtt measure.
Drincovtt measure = 197.0 ch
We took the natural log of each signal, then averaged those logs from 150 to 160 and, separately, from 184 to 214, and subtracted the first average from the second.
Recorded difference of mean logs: 0.02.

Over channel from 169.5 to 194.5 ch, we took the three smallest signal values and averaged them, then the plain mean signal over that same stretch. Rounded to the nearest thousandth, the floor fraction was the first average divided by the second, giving 0.983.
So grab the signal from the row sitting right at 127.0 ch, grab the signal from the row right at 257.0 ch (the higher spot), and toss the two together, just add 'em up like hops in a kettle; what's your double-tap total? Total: 4.22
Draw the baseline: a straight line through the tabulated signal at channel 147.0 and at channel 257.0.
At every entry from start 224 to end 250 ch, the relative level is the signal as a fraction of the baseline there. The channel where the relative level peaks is 232.0 ch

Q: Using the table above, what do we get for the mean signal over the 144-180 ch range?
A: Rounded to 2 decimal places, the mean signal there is 2.28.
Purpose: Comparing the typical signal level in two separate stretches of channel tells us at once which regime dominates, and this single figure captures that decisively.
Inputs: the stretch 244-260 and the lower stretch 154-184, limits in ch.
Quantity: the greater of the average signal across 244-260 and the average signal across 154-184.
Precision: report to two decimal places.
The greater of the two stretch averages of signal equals 2.27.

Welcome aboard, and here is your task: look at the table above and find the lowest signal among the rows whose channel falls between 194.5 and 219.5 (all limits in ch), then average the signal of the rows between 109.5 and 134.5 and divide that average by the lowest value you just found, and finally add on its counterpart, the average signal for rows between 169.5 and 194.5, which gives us 3.45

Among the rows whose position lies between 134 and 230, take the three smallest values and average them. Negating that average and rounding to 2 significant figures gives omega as -2.0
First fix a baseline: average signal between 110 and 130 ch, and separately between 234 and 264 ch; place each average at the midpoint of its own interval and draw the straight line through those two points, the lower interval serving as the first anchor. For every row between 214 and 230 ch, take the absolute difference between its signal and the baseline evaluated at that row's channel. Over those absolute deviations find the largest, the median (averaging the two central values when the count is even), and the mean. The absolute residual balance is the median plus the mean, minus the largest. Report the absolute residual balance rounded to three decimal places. 0.061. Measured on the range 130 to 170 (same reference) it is 0.017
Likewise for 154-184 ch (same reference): 0.005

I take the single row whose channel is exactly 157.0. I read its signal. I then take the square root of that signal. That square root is 1.49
